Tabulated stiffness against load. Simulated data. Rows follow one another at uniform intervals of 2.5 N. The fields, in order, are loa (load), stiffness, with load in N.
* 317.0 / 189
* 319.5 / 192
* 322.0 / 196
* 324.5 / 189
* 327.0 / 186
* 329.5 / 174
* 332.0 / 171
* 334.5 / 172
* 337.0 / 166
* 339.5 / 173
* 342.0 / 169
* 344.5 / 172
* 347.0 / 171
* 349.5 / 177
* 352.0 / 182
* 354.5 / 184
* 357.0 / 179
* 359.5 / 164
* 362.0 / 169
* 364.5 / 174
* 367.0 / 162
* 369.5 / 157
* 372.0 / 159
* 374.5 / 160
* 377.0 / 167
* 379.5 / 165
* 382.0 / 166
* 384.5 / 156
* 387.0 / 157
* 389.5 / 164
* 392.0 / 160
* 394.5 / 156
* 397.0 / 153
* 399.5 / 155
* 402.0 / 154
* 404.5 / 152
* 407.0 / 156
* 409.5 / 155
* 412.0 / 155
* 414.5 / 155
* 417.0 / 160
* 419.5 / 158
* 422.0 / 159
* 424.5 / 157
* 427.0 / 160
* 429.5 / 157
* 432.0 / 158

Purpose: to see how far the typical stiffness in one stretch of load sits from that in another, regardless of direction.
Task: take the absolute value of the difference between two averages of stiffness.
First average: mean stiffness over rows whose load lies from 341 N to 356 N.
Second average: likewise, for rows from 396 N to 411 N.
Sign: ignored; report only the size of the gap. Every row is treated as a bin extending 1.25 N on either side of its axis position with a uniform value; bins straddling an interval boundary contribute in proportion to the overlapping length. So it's 22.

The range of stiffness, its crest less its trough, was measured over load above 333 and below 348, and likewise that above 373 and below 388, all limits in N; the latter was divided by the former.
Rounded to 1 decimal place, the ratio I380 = 1.6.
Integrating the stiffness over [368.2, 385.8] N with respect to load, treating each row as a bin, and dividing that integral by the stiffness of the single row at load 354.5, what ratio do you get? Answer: 15.4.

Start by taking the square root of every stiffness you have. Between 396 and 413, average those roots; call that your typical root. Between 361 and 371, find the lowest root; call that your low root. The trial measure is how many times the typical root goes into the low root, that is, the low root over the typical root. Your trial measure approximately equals 1.01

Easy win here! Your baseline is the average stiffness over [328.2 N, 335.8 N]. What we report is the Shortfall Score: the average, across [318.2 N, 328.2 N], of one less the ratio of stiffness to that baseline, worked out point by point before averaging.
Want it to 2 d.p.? -0.11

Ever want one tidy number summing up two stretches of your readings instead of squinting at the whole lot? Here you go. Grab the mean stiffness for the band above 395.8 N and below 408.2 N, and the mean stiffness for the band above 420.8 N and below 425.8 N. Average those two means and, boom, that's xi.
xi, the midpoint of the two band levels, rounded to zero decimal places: 156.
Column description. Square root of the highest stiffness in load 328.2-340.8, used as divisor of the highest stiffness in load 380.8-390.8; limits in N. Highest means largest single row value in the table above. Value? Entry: 12.58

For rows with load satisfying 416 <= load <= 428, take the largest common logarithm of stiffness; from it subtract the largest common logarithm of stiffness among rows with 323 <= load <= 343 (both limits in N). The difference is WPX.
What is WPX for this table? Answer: -0.072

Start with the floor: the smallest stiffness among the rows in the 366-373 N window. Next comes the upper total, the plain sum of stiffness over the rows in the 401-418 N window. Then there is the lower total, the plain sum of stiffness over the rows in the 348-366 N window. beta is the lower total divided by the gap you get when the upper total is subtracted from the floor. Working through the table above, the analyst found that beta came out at -1.3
